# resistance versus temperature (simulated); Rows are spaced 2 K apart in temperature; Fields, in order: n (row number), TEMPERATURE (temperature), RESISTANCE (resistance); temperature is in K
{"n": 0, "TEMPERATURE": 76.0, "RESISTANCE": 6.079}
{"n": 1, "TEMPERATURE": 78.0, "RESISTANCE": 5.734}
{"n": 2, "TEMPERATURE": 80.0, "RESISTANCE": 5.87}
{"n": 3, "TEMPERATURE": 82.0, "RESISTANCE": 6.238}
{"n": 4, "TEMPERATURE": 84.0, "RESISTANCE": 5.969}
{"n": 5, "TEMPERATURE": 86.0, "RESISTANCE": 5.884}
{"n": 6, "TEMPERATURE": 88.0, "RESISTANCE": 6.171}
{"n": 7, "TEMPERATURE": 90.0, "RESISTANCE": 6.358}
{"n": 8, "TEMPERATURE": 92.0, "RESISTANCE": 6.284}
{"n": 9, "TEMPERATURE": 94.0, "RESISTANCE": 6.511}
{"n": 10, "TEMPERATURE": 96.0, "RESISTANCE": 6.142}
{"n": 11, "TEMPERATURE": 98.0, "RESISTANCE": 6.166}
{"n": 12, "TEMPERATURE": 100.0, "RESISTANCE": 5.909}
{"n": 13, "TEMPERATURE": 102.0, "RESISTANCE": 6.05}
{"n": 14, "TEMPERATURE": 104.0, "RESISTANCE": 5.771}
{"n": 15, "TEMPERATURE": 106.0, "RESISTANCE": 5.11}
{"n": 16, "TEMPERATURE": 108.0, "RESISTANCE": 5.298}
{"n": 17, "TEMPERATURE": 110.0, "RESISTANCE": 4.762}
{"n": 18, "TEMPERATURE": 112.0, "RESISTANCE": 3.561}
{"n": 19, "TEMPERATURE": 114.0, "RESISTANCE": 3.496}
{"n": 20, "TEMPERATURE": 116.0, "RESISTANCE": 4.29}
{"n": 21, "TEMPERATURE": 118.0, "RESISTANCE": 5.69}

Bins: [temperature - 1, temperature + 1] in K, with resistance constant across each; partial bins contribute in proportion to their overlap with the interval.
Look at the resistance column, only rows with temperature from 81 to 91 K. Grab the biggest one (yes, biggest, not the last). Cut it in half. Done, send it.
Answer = 3.18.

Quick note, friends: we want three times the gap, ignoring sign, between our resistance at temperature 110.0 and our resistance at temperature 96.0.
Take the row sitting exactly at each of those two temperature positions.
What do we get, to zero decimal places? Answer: 4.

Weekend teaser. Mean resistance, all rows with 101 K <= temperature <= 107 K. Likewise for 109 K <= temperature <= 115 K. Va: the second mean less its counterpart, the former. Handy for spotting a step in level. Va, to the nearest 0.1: -1.7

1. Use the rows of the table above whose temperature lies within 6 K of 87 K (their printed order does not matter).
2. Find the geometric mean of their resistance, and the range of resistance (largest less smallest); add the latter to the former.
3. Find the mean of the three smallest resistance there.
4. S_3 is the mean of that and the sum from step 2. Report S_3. 6.32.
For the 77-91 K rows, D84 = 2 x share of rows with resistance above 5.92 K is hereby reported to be 1.1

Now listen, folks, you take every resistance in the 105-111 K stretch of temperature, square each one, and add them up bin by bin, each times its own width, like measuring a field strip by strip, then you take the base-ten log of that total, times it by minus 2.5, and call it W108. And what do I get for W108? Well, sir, -5.47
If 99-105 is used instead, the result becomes -5.80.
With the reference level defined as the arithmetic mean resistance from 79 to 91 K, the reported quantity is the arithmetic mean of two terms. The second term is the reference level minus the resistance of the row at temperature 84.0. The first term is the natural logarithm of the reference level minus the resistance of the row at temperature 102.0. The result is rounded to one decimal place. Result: -1.7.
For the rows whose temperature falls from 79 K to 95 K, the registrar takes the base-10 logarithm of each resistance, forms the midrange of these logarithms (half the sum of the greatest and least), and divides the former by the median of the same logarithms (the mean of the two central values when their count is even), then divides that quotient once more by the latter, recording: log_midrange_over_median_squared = 1.26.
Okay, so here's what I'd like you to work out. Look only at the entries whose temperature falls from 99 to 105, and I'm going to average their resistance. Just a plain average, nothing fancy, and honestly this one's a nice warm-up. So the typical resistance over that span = 5.9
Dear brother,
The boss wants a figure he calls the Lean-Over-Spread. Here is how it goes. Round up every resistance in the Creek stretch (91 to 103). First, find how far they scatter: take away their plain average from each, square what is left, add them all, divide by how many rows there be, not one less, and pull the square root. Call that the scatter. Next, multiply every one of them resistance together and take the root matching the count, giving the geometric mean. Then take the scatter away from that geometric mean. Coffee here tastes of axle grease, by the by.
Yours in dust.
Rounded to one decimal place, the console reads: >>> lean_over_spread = 6.0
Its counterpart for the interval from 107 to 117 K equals 3.5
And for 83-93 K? 5.9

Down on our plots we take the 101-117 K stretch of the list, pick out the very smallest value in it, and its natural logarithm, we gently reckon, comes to 1.25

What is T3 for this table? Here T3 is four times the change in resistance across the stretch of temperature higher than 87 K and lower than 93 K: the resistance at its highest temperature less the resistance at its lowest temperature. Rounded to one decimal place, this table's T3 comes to 0.5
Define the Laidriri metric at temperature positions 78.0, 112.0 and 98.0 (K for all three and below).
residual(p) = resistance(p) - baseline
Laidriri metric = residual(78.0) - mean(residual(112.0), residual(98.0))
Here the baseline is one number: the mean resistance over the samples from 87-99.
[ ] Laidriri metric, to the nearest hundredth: 0.87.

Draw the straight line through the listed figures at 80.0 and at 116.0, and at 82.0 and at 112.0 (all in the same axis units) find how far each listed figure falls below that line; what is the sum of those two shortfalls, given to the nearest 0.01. 0.45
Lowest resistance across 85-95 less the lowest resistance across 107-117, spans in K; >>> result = 2.39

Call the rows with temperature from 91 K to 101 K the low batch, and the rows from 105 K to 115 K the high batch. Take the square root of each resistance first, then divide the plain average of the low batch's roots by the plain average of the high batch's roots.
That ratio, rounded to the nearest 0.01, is 1.19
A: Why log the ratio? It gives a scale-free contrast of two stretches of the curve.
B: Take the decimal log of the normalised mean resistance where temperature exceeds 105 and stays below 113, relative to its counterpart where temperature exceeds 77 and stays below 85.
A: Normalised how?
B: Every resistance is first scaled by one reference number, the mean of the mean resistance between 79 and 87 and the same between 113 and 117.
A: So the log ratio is -0.104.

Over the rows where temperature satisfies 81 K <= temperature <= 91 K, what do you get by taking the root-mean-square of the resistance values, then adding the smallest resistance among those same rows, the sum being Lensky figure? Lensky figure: 12.0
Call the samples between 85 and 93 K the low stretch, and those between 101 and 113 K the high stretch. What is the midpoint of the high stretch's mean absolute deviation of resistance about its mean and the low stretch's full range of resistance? 0.55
